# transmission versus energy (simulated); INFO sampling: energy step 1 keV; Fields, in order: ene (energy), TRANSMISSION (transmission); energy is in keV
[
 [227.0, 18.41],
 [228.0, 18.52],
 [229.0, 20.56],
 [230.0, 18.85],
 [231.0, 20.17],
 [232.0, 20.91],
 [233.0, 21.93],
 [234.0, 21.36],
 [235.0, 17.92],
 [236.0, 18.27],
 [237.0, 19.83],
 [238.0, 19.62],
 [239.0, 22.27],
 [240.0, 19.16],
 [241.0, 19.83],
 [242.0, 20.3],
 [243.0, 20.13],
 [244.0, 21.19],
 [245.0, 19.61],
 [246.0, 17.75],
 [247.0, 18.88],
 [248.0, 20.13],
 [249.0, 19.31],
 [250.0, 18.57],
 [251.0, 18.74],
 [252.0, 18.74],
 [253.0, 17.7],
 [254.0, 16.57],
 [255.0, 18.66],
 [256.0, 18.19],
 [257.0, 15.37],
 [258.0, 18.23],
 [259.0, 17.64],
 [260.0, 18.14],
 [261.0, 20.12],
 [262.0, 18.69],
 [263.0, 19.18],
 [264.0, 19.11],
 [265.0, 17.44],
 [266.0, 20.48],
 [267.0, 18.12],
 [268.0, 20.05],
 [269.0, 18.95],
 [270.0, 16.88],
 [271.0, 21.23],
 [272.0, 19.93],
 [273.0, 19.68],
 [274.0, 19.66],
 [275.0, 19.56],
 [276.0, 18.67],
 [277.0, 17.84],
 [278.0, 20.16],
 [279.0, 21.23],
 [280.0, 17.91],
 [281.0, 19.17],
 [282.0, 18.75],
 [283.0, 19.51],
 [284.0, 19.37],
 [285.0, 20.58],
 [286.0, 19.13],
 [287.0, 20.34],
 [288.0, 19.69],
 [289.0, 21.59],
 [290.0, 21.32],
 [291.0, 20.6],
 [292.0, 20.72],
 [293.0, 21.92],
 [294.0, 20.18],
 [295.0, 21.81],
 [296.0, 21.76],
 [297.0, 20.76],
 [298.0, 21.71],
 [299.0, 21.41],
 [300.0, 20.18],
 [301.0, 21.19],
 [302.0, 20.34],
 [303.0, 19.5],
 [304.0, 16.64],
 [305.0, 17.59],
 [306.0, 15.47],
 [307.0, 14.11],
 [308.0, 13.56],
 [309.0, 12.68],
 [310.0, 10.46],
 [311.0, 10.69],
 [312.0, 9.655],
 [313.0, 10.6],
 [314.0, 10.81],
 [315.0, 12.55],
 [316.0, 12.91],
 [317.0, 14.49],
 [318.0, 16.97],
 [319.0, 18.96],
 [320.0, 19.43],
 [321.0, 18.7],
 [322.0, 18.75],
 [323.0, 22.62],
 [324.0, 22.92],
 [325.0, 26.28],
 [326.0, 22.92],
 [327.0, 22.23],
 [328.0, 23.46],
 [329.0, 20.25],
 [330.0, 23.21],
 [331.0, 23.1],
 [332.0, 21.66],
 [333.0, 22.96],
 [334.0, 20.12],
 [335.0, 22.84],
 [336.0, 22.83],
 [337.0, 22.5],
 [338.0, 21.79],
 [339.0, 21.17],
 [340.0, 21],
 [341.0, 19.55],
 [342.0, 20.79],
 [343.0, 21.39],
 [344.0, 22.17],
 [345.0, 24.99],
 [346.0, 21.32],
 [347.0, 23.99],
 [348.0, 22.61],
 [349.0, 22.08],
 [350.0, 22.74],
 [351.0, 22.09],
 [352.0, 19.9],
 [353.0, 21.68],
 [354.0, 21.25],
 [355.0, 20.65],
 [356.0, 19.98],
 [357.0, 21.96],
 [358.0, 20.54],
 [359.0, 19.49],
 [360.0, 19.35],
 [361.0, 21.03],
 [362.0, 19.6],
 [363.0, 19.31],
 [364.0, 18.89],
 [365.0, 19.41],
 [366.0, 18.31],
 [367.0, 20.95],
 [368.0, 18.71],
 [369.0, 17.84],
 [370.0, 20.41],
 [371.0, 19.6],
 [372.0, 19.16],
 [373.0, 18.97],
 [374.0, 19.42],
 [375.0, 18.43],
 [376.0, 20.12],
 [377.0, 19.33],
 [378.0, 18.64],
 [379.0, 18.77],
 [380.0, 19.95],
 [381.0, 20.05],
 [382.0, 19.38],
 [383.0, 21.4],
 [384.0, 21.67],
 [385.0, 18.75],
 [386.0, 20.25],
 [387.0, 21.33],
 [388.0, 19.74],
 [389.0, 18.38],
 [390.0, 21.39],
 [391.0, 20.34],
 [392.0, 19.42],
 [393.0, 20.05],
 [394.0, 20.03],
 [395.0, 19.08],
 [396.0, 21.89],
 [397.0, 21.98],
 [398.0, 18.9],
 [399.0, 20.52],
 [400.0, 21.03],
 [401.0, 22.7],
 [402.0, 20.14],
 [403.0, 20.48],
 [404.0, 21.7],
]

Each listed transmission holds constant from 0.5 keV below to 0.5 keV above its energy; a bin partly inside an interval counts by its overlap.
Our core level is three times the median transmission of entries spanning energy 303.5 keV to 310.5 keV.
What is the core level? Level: 42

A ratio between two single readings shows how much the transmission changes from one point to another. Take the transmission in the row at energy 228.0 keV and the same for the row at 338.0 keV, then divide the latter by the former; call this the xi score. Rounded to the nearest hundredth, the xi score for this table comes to 1.18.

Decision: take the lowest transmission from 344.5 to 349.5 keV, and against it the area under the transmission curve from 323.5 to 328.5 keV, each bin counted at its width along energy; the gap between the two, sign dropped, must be 96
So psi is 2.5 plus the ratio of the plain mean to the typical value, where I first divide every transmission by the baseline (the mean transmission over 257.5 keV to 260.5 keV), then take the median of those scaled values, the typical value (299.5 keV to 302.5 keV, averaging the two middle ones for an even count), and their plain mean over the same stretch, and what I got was 3.51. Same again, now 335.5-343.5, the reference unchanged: 3.50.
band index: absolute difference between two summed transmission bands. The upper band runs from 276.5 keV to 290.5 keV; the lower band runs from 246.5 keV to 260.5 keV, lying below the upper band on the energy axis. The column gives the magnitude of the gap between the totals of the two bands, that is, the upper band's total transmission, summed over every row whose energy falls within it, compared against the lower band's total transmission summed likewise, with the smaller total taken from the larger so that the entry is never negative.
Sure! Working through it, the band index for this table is 22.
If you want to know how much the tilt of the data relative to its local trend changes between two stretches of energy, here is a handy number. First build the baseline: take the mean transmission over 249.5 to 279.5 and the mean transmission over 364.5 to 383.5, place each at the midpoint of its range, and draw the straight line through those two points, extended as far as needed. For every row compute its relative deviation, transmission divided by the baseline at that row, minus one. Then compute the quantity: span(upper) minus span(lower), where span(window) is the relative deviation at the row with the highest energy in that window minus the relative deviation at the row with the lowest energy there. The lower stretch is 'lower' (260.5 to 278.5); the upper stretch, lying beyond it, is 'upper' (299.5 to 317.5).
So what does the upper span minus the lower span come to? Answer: -0.30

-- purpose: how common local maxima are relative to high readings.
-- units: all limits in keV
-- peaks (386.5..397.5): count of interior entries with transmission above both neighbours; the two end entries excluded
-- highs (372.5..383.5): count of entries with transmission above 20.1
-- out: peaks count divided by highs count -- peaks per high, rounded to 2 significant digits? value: 1.0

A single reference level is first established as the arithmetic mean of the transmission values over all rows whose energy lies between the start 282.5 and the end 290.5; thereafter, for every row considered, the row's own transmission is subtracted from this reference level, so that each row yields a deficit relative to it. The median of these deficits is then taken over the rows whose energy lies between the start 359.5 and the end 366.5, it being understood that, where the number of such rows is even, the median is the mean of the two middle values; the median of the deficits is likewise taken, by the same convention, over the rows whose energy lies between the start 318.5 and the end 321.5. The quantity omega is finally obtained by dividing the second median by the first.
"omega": 1.5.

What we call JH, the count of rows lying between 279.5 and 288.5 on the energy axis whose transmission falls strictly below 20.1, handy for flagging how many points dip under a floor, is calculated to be 7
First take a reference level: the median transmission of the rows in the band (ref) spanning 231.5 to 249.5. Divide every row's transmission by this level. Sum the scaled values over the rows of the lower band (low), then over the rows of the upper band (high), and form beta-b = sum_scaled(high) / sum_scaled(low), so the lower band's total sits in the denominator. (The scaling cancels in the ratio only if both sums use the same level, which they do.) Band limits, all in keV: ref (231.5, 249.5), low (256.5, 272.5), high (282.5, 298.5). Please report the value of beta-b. 1.10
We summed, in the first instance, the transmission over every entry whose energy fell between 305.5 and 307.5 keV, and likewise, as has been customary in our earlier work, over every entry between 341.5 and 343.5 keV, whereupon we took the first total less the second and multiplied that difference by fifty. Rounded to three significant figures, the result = -630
